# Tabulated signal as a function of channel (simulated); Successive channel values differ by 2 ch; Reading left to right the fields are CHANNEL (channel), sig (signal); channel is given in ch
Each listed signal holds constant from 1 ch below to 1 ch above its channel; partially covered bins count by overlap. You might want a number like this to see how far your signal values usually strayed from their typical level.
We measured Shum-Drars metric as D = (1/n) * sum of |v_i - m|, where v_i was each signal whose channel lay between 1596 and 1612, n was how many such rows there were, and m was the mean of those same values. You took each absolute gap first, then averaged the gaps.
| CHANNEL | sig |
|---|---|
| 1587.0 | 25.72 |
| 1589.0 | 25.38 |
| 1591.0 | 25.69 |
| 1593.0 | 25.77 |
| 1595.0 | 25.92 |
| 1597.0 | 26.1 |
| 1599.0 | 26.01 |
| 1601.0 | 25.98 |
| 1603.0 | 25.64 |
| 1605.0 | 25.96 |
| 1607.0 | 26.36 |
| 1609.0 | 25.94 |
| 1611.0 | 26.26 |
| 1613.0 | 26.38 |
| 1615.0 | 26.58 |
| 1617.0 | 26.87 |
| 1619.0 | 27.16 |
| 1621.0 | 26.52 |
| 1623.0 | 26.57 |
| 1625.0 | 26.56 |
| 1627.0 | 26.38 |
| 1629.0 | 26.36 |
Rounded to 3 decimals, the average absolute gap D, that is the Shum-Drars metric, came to 0.157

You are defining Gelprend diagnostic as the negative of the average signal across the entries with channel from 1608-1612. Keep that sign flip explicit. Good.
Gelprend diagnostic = -26.1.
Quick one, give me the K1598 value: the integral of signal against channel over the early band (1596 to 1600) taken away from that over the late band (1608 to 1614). 53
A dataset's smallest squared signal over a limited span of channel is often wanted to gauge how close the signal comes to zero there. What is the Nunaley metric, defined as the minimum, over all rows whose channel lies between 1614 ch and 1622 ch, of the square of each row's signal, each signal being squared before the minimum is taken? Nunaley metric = 703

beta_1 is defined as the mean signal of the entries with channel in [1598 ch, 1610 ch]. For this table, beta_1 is 26.0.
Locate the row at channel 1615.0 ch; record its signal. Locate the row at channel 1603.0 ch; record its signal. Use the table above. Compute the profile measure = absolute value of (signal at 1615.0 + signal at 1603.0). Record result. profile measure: 52.2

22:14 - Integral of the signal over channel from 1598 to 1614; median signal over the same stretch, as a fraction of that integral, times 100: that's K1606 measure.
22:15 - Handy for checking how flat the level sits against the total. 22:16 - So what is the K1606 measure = 6.2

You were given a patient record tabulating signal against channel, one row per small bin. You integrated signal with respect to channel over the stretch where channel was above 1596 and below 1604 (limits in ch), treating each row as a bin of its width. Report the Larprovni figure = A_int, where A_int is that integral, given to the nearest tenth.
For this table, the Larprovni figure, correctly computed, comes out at 207.5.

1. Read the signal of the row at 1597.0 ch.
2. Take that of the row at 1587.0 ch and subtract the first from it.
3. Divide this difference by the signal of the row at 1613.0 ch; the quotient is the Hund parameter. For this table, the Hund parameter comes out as -0.014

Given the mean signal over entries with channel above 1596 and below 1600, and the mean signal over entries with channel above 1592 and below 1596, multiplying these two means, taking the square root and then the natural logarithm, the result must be 3.26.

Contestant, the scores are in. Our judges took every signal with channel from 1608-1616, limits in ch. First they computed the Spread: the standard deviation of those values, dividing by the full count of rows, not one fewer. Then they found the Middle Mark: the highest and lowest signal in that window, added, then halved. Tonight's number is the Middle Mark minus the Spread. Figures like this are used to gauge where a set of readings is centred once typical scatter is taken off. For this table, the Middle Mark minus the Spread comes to 26.0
